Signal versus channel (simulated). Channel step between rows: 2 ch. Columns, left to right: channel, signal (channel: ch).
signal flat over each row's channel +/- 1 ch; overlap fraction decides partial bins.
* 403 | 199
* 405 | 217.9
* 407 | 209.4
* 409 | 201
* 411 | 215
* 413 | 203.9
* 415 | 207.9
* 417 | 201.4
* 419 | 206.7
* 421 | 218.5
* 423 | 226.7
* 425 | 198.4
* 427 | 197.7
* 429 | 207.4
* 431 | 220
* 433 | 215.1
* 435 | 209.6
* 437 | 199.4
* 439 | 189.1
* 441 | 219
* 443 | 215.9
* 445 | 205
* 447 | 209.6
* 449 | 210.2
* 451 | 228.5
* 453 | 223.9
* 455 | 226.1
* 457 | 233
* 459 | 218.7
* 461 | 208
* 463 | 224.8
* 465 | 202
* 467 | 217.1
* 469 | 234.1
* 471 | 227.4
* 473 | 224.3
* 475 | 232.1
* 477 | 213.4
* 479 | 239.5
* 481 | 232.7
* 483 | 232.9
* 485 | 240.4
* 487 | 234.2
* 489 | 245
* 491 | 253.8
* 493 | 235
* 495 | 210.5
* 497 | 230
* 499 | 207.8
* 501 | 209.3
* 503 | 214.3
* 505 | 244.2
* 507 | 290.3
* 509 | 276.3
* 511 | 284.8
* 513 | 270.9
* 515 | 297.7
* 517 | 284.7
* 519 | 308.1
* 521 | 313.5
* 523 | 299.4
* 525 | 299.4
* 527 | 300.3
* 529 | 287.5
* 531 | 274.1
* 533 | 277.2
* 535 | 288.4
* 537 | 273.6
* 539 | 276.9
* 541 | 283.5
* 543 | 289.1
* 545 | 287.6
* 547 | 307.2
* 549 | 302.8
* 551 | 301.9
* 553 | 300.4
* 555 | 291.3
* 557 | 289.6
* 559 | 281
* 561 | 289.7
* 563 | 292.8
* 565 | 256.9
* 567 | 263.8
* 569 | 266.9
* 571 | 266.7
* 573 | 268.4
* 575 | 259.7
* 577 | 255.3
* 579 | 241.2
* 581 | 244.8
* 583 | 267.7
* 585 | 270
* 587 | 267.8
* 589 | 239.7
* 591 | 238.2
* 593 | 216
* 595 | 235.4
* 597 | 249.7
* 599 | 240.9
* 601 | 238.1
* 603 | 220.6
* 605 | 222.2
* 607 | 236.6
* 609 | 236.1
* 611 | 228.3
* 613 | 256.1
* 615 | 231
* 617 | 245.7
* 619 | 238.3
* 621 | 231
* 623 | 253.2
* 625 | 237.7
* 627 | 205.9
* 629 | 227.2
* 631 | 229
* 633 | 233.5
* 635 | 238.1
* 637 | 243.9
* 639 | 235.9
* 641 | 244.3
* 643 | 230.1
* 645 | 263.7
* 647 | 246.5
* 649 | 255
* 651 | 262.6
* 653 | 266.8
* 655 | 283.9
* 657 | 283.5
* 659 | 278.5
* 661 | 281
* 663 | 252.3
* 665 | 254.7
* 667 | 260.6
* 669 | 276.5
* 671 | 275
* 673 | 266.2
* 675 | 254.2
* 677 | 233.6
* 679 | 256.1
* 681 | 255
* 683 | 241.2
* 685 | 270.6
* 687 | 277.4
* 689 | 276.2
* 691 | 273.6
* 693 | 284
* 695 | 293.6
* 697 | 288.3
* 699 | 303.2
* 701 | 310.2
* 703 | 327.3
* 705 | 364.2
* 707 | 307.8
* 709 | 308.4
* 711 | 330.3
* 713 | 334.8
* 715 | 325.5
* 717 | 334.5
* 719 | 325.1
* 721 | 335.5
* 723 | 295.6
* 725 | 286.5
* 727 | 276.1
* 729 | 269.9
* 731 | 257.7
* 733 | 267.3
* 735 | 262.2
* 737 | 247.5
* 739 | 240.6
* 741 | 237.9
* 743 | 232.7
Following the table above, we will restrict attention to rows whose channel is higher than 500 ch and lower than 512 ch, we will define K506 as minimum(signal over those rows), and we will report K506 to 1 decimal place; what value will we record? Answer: 209.3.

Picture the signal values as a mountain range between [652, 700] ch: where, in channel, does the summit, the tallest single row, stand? 699 ch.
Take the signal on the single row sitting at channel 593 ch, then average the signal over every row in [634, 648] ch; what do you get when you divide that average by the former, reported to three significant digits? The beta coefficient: 1.13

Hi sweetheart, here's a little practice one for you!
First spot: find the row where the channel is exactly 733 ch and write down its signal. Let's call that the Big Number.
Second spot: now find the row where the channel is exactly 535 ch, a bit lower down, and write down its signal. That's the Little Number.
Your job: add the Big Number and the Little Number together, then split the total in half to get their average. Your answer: 278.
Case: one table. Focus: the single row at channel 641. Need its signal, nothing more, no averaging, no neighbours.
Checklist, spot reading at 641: 244.3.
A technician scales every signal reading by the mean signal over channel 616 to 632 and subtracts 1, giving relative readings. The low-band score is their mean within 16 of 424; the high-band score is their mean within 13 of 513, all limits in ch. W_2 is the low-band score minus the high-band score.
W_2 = -0.3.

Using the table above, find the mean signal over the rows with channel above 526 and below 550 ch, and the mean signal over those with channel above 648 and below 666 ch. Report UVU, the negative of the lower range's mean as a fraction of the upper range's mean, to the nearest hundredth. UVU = -1.07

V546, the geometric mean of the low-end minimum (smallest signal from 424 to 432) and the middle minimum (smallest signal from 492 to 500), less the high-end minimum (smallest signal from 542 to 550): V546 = -85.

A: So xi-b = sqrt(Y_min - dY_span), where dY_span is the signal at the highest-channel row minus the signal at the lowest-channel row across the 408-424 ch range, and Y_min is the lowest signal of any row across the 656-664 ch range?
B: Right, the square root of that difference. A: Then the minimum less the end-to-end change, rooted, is 15.1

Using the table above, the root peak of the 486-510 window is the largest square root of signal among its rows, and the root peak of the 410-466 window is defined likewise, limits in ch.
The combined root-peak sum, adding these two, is 32.3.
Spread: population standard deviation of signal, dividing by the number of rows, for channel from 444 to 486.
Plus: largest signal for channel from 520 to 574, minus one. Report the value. 324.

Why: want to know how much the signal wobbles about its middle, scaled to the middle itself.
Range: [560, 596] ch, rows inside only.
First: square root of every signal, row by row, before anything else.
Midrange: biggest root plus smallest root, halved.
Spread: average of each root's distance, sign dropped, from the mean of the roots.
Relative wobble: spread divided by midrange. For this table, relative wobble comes 0.030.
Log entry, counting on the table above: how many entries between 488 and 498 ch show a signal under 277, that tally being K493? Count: 5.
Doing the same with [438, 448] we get 5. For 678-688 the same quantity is 4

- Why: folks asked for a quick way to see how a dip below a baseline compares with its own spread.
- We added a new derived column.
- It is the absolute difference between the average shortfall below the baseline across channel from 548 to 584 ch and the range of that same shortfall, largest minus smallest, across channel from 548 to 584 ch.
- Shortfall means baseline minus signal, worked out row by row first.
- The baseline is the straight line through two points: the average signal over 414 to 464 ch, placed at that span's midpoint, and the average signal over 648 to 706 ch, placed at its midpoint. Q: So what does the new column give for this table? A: 98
